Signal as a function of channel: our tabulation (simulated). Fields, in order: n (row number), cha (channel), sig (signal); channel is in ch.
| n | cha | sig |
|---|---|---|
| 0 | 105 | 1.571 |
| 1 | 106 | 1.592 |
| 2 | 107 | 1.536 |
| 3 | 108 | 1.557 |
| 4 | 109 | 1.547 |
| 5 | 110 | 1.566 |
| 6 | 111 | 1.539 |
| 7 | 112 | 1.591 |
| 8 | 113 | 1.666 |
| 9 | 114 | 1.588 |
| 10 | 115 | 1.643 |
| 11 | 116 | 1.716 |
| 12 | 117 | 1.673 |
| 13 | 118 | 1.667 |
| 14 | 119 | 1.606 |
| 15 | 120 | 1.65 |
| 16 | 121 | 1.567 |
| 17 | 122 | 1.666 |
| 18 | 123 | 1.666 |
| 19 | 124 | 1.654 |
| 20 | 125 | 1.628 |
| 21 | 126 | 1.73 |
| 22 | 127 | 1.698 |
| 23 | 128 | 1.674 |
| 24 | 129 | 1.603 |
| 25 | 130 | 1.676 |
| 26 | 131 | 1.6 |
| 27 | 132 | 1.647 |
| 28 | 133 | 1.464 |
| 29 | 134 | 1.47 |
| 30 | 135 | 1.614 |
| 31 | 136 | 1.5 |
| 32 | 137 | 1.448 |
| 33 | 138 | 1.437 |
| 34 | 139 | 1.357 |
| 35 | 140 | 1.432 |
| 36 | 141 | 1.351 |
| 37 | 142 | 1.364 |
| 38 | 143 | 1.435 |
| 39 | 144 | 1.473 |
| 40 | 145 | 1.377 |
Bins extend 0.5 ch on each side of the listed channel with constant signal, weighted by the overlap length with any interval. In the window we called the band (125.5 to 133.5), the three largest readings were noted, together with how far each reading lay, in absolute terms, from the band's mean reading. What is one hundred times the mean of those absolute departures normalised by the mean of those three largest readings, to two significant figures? 3.6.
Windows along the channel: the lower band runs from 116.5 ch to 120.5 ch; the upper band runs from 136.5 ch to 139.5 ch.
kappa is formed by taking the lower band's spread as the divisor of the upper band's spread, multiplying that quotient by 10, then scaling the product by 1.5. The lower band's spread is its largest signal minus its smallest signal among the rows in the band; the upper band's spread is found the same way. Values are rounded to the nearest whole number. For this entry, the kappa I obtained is 20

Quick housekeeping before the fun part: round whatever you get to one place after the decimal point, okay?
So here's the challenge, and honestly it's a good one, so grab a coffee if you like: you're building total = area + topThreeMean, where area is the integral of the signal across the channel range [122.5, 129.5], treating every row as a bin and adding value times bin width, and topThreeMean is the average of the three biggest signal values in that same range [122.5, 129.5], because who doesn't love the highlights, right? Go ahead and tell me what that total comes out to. 13.4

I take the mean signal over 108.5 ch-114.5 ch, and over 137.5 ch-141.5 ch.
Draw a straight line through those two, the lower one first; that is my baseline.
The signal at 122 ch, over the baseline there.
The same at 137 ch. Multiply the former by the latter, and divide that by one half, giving 2.26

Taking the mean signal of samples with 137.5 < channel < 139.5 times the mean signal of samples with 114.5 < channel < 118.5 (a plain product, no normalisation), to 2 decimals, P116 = 2.34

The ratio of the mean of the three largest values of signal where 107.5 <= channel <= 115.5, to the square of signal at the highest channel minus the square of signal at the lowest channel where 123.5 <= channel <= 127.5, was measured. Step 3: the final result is 11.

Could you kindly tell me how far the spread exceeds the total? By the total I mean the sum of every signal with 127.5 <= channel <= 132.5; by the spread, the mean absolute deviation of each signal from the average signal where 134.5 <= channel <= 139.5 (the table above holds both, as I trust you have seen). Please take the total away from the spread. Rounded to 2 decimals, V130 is -8.13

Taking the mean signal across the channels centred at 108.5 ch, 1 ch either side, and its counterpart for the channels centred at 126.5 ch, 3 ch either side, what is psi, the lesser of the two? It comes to 1.55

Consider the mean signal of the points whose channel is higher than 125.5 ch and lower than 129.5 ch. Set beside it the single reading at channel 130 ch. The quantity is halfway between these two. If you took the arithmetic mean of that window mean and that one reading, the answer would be 1.68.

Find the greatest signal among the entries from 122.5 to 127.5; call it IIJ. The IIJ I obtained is 1.73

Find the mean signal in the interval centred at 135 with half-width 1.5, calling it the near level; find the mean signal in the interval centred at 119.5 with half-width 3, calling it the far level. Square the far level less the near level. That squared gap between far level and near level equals 0.012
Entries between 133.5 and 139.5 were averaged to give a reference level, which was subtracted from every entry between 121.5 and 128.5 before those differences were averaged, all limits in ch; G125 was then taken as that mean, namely 0.20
